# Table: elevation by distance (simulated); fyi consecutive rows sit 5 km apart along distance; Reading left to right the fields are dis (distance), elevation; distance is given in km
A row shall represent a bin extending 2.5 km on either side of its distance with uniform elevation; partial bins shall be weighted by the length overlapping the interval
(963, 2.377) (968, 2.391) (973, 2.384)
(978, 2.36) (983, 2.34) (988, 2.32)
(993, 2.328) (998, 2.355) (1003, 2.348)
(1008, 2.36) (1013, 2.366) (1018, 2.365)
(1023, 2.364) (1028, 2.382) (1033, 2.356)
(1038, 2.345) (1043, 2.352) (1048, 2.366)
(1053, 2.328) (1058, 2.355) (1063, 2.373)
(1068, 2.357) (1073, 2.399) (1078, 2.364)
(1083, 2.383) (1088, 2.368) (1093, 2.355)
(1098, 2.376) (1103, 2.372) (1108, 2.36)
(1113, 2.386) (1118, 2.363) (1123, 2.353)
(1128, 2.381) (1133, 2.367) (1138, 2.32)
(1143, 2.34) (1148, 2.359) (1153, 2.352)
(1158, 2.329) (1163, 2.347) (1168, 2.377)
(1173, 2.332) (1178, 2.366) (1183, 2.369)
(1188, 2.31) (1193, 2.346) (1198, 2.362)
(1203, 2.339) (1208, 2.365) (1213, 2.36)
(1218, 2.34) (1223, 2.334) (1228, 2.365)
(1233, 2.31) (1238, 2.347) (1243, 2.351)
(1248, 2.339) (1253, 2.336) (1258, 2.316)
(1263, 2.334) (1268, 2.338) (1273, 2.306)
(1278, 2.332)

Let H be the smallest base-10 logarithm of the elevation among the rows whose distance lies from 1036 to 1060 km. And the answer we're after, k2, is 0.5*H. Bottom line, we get 0.183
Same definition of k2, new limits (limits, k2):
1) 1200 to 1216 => 0.185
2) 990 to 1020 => 0.183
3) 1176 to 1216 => 0.182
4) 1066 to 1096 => 0.186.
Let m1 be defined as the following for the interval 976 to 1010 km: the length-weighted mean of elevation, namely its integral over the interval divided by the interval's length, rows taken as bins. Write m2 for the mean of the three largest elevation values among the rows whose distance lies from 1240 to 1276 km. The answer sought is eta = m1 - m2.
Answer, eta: 0.001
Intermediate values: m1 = 2.344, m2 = 2.34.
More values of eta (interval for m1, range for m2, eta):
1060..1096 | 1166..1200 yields 0.000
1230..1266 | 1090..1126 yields -0.044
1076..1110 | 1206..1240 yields 0.005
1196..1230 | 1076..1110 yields -0.025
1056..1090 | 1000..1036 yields 0.001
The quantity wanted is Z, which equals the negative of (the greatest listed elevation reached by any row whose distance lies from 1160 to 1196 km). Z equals -2.377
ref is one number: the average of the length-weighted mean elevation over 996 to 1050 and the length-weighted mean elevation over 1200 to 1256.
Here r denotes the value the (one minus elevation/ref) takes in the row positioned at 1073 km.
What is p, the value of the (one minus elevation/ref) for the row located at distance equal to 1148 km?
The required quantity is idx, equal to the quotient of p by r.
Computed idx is 0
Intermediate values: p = -0.003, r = -0.020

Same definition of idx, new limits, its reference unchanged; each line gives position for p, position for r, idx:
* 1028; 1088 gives 2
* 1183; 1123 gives 17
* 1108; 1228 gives 1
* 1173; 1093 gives -7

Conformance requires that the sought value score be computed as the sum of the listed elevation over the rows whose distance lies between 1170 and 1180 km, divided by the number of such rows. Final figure 2.35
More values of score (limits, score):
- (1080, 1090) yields 2.38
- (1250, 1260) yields 2.33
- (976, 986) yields 2.35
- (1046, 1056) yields 2.35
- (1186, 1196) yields 2.33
